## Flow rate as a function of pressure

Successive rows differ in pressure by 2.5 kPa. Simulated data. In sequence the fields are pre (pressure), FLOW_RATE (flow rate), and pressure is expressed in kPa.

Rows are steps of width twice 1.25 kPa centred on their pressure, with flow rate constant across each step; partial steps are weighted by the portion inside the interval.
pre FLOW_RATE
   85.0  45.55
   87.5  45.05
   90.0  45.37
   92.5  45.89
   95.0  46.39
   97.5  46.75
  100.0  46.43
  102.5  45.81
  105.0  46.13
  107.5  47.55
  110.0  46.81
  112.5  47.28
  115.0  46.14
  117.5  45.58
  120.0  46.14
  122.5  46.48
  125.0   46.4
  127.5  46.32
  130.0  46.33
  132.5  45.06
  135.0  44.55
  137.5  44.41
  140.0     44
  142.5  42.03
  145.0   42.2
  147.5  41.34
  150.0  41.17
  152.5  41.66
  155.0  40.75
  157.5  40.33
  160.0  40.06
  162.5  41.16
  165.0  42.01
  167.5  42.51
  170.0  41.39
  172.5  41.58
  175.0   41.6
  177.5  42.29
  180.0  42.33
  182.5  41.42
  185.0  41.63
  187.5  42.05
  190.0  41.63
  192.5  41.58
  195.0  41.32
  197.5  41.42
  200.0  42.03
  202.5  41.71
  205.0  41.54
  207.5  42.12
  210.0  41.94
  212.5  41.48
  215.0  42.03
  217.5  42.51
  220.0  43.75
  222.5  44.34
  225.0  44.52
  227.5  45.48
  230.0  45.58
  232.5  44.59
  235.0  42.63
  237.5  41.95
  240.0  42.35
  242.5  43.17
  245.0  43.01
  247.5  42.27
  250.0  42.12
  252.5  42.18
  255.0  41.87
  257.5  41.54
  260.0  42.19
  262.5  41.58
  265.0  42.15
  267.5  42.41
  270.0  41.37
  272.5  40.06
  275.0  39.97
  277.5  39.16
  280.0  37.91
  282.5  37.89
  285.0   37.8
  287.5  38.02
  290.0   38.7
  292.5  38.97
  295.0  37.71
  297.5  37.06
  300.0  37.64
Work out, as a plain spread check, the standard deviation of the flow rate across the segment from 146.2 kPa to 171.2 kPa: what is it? 0.7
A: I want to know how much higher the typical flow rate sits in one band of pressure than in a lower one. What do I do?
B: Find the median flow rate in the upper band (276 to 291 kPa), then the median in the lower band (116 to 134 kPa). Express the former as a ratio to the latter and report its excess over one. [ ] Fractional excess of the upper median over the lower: -0.18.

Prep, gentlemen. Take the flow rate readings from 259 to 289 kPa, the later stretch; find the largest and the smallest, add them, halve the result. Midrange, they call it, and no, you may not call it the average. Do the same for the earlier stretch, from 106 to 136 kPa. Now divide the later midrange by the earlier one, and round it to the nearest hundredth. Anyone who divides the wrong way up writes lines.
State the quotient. 0.87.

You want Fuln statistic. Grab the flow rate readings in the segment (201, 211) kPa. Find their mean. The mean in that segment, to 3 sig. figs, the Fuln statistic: 41.8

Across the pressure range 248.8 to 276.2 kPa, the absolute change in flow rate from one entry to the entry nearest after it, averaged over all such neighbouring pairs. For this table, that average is 0.52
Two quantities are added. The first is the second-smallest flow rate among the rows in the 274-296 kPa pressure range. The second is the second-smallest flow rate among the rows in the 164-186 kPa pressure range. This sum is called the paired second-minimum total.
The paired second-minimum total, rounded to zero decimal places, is 79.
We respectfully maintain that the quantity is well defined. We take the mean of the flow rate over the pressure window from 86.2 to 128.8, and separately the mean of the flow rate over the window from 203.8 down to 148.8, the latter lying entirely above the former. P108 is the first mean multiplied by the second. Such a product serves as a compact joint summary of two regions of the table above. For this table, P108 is 1921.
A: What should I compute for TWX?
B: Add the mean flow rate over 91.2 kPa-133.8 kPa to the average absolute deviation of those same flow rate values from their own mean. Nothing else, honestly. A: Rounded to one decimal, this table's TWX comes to 46.7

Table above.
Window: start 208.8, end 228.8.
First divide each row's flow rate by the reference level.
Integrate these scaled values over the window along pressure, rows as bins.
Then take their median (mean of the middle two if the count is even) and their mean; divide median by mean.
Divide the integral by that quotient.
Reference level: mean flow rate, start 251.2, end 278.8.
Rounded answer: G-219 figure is 21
